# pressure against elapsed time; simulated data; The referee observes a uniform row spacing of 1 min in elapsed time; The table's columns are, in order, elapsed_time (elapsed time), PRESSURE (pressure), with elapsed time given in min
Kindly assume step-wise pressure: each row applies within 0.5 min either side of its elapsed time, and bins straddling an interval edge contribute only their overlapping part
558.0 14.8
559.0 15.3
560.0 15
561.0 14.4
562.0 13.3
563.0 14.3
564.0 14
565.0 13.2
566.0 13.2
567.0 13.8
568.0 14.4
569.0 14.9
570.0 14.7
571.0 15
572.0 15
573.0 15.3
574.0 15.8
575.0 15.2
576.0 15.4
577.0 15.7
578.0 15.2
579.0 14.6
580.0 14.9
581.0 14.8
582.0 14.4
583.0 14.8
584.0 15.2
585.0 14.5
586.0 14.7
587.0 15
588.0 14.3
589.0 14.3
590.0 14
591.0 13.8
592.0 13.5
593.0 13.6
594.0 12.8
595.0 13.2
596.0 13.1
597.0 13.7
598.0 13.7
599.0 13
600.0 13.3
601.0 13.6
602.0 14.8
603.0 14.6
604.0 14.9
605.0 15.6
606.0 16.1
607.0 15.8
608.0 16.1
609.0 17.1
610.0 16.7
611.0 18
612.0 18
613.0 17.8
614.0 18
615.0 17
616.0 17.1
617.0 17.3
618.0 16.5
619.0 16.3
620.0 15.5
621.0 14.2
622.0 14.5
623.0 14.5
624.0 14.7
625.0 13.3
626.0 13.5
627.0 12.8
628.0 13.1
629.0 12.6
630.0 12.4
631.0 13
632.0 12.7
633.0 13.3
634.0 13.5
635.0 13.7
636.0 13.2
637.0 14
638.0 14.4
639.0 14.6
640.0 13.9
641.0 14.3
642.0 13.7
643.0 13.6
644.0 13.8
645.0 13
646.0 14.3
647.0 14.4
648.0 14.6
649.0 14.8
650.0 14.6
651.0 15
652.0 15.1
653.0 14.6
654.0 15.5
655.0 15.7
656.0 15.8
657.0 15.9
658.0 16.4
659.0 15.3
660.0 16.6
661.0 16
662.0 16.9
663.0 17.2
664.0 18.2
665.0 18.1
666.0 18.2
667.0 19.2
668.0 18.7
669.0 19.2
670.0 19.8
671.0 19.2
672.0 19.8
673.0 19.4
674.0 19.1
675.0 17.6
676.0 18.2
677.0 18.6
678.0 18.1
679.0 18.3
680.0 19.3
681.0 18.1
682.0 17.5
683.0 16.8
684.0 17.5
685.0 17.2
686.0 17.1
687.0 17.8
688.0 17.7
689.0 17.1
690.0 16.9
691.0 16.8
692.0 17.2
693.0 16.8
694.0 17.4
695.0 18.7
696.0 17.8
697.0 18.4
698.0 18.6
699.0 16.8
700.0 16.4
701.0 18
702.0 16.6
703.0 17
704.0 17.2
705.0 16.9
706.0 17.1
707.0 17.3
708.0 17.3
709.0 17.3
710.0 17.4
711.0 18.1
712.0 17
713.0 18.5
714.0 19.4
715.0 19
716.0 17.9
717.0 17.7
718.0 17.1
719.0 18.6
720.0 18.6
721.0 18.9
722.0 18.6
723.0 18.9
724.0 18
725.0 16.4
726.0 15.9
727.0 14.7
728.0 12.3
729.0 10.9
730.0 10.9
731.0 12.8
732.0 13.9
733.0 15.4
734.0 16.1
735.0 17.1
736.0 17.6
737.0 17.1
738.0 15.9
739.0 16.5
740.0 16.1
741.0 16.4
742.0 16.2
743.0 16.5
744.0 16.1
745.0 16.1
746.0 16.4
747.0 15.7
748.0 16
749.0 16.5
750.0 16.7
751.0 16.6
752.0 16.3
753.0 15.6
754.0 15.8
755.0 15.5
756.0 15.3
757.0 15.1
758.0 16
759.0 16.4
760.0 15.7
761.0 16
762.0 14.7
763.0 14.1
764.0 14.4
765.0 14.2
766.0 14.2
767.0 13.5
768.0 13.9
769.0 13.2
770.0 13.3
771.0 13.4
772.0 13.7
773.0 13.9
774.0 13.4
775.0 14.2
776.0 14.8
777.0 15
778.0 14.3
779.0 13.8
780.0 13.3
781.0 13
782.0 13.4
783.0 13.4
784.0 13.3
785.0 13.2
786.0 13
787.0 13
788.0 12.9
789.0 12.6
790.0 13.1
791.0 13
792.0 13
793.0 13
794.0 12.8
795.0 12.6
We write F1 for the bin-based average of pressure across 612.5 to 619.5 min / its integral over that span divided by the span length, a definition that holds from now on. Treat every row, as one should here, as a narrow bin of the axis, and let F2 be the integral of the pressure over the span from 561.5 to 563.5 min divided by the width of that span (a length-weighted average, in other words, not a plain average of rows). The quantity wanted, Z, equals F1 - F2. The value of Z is 3.3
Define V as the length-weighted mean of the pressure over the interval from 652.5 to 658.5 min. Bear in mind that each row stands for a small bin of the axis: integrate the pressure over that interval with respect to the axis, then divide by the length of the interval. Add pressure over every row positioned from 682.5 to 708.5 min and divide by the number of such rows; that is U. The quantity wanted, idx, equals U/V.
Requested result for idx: 1.11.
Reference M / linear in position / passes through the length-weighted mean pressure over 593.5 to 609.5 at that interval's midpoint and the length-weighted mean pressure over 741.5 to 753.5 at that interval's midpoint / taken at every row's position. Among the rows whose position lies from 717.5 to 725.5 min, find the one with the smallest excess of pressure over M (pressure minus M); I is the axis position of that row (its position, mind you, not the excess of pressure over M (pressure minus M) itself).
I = 725.0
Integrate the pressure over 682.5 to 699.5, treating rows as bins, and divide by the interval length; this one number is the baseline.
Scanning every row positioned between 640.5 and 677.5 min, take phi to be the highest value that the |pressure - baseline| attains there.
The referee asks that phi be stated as 4.4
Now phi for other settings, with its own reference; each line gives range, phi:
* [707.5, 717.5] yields 2.0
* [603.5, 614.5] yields 2.5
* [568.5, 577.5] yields 2.7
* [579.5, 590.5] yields 3.4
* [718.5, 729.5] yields 6.5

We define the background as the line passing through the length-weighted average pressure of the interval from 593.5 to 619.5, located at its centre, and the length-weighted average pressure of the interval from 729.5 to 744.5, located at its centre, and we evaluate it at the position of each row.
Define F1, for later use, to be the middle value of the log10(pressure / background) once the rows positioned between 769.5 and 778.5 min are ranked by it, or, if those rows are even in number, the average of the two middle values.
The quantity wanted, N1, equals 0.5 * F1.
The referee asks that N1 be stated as -0.03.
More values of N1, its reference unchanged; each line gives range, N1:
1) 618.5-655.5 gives -0.02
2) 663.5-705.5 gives 0.03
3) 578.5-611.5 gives -0.01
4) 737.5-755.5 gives 0.01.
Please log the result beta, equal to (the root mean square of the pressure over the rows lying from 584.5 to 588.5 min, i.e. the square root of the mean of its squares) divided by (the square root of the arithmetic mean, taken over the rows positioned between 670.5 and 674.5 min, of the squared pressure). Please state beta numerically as 0.8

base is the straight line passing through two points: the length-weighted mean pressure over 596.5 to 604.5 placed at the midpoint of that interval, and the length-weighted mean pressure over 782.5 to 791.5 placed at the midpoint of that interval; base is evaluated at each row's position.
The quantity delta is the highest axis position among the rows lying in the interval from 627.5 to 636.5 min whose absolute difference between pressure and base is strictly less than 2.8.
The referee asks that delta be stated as 636.0 min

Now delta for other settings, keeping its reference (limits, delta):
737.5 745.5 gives 738.0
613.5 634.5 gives 634.0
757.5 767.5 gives 767.0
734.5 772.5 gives 772.0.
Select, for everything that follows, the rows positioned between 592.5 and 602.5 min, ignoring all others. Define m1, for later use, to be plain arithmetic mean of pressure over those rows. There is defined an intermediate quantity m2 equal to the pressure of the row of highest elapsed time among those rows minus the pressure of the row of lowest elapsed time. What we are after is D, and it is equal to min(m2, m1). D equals 1.2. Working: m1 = 13.5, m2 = 1.2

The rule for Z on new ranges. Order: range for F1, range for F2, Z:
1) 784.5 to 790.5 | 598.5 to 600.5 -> -0.2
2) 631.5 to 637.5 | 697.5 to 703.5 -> -3.8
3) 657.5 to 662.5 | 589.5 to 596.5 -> 2.8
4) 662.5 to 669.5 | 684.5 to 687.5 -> 1.0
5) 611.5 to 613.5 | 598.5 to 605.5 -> 3.6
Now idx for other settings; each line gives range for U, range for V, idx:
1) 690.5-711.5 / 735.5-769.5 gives 1.11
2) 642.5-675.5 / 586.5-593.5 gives 1.17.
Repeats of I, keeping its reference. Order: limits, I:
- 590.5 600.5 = 594.0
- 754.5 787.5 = 787.0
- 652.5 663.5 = 653.0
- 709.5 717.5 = 712.0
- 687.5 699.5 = 699.0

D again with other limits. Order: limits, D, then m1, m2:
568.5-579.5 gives -0.3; 15.2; -0.3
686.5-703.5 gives -0.8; 17.4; -0.8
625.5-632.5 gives -0.8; 12.9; -0.8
